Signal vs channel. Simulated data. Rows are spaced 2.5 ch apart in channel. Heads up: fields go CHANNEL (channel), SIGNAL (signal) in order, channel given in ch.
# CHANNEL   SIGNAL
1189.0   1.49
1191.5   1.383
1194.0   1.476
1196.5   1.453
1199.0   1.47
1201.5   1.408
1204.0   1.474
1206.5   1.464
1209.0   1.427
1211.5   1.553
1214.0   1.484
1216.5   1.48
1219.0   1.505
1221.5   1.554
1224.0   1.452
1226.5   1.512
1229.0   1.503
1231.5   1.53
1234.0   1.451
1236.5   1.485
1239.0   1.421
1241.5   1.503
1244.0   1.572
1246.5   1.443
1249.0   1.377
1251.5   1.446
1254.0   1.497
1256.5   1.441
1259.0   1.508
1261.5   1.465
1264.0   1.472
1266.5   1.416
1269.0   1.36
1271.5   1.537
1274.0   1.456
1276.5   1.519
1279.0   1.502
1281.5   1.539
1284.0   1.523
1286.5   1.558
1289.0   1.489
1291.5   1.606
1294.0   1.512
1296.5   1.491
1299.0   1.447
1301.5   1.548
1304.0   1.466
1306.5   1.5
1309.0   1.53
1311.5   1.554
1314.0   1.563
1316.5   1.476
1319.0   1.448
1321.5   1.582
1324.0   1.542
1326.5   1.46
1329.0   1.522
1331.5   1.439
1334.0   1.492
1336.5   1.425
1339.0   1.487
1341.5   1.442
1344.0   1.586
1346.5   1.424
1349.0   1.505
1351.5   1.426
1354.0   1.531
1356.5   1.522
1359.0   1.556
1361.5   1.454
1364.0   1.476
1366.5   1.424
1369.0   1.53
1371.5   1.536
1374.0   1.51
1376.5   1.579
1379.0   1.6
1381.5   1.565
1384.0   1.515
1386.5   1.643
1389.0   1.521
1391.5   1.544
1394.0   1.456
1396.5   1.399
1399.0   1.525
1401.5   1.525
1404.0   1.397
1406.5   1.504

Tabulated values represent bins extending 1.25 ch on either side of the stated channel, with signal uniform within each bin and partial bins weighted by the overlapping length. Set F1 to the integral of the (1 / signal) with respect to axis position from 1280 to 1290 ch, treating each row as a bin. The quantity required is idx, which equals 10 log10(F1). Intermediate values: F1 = 6.55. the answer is 8.16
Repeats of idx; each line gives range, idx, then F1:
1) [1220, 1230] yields 8.23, 6.65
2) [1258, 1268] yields 8.35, 6.85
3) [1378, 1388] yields 8.02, 6.34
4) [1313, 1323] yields 8.20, 6.60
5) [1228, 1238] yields 8.27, 6.71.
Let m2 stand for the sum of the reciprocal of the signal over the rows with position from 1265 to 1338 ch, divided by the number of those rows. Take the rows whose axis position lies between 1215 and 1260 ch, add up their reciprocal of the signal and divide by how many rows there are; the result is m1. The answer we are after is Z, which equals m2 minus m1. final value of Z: -0.008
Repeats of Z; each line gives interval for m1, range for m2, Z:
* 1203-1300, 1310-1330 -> -0.014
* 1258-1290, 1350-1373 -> -0.003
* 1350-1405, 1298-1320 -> 0.003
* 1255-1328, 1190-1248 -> 0.010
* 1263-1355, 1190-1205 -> 0.024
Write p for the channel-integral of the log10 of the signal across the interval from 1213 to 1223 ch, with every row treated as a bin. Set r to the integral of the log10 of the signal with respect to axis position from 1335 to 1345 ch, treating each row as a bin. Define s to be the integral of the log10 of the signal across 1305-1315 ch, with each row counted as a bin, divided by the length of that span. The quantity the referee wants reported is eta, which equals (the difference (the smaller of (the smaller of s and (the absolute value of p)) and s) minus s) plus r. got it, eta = 1.71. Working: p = 1.774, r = 1.707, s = 0.186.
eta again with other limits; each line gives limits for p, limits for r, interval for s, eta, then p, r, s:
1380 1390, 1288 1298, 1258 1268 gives 1.83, 1.937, 1.826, 0.165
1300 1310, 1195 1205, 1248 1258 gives 1.62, 1.786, 1.617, 0.159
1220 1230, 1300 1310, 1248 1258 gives 1.79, 1.775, 1.786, 0.159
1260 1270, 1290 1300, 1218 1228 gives 1.80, 1.557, 1.801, 0.178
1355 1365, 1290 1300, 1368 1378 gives 1.80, 1.769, 1.801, 0.188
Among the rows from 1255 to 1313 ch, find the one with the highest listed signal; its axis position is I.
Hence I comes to 1291.5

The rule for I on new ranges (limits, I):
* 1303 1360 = 1344.0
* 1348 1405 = 1386.5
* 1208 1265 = 1244.0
